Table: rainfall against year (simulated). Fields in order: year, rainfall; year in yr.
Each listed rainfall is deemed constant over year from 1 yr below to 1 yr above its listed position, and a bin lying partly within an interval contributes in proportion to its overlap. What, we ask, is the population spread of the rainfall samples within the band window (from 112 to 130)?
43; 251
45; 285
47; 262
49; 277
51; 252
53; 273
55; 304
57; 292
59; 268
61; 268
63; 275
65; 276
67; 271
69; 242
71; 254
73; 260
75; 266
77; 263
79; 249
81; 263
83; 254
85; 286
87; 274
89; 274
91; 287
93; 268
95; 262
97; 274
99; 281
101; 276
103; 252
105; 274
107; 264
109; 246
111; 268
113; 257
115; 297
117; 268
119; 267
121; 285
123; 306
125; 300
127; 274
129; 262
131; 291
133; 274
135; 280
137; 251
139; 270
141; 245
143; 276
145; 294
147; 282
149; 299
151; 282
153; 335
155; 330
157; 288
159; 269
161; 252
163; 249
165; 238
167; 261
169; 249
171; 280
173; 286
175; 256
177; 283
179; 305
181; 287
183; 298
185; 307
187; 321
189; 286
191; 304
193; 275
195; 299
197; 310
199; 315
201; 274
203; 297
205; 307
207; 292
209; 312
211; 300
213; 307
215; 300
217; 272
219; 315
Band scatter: 17.0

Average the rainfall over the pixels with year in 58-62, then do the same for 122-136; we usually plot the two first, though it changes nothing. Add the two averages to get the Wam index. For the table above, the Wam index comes 552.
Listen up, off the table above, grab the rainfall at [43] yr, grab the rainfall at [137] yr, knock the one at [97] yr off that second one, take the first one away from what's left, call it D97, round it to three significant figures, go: -274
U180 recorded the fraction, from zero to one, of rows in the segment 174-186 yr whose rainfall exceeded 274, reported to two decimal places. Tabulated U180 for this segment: 0.83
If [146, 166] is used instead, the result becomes 0.60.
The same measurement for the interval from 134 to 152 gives 0.67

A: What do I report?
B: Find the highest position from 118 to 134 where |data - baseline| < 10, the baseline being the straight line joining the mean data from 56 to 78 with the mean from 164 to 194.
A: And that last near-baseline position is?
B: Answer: 133 yr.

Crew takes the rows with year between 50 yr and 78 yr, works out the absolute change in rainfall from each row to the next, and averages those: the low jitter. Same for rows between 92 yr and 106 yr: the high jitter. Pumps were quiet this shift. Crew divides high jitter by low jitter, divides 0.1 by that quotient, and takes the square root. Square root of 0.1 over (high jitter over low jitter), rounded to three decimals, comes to 0.309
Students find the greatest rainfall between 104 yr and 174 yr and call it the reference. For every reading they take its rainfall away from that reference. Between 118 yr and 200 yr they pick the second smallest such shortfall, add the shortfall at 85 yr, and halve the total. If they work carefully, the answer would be 27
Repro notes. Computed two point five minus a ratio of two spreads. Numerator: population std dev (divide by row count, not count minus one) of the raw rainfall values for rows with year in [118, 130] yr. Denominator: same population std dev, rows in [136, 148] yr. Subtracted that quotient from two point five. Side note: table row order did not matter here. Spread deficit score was 1.5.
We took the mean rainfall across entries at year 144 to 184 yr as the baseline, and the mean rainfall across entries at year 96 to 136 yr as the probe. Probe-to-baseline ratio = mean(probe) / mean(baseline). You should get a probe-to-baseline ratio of 0.977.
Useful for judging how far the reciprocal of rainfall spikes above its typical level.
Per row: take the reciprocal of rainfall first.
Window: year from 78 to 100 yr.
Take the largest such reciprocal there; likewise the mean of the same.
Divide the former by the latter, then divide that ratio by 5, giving 0.217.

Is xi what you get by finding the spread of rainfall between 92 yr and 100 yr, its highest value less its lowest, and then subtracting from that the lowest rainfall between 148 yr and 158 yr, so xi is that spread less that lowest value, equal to -263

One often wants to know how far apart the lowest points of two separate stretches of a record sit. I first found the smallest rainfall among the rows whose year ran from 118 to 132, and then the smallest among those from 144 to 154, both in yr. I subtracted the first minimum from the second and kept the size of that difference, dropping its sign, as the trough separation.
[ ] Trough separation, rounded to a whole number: 20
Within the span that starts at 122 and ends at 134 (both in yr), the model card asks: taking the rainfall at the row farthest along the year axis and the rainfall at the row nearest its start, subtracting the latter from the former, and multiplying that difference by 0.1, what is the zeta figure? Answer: -3.2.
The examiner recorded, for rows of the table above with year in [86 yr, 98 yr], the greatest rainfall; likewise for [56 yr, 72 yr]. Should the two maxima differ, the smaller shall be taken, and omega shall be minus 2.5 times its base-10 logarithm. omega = -6.14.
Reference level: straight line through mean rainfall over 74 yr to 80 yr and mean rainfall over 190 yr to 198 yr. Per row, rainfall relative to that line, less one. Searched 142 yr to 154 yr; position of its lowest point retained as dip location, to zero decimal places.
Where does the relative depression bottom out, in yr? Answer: 143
